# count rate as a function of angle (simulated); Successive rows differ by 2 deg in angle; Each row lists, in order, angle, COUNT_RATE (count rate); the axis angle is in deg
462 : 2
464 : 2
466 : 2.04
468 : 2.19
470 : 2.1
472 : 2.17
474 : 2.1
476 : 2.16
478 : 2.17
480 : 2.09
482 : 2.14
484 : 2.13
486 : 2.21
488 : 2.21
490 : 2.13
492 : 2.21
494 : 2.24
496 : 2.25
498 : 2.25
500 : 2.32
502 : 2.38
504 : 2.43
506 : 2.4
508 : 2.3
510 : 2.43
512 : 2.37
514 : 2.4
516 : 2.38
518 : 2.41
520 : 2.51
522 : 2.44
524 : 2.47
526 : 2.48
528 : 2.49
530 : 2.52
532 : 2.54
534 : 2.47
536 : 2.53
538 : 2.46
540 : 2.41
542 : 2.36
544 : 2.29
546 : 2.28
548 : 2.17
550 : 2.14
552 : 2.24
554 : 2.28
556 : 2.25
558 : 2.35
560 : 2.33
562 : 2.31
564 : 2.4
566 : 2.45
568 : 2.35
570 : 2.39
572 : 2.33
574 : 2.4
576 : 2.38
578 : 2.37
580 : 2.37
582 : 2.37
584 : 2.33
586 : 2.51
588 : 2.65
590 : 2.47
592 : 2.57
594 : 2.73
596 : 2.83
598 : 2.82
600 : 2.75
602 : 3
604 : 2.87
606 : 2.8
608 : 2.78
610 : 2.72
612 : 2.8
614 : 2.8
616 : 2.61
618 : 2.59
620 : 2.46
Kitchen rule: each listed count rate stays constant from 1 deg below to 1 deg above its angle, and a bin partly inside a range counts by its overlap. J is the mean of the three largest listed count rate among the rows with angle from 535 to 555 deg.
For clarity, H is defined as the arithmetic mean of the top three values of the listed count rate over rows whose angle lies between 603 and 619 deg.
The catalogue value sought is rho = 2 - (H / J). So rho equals 0.86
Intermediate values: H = 2.82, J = 2.47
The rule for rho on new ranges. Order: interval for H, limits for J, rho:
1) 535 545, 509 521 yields 0.99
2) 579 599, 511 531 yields 0.89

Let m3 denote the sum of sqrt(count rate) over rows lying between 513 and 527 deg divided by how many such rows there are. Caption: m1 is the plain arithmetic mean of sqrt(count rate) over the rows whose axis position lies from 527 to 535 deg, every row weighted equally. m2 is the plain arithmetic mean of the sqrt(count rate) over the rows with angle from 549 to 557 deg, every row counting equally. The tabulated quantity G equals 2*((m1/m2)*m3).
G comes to 3.3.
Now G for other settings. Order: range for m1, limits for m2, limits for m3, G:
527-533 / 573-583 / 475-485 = 3.0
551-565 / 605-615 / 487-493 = 2.7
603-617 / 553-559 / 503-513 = 3.4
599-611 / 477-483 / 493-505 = 3.5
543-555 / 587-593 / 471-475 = 2.7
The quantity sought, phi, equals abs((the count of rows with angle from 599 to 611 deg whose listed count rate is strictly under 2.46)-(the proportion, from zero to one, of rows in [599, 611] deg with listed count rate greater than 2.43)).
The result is 1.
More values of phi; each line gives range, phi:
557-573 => 8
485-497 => 6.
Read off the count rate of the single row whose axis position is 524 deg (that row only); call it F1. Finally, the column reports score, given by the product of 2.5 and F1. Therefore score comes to 6.2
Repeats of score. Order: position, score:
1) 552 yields 5.6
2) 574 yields 6.0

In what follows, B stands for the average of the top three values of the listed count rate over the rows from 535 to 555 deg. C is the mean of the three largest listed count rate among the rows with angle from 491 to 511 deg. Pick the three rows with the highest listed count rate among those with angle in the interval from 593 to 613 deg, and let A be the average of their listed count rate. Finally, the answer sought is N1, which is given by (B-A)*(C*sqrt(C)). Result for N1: -1.6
